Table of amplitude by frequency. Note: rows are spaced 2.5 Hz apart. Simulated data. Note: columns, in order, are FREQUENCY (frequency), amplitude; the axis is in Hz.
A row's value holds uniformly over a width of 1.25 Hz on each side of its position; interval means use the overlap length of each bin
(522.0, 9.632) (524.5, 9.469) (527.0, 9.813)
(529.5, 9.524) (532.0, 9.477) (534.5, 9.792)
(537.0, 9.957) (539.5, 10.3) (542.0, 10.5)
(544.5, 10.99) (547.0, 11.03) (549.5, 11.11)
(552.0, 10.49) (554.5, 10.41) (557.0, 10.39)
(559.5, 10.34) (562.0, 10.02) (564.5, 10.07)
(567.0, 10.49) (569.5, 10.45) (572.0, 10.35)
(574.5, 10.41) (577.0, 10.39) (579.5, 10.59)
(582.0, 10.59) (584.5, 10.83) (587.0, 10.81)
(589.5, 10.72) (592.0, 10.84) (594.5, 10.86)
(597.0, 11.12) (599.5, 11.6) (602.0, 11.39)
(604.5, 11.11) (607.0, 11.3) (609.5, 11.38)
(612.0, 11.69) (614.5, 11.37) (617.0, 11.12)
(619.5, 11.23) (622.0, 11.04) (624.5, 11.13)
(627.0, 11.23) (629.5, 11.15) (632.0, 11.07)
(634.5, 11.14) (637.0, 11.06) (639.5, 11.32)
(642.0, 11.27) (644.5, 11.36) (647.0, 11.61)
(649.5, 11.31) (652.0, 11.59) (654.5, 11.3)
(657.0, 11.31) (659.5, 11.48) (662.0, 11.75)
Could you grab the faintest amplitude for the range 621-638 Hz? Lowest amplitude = 11.04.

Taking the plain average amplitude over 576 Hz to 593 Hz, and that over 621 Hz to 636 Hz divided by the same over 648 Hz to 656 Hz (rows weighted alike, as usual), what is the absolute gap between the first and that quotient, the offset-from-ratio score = 9.7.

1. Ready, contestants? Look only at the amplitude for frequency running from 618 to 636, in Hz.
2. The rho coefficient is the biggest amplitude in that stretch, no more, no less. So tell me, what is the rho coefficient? 11.23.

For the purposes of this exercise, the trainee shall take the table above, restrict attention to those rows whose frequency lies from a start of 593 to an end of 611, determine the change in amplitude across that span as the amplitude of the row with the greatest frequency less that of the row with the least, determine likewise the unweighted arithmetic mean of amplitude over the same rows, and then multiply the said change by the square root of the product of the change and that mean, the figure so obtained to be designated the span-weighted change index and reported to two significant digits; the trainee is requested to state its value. 1.3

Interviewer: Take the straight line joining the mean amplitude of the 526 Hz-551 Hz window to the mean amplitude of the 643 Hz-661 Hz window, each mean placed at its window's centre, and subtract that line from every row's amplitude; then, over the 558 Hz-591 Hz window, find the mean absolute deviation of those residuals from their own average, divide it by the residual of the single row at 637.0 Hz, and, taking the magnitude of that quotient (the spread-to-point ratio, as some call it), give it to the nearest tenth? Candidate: 0.6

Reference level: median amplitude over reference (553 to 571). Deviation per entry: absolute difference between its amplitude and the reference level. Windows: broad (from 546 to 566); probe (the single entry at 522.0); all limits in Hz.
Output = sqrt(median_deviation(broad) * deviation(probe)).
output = 0.40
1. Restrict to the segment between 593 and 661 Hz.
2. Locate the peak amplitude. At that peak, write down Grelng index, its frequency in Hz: 612.0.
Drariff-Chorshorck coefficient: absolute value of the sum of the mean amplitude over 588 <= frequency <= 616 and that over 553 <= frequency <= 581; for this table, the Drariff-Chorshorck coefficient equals 21.6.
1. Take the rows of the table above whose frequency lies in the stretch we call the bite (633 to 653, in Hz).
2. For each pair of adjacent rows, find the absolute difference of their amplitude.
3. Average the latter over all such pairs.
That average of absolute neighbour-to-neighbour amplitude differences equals 0.187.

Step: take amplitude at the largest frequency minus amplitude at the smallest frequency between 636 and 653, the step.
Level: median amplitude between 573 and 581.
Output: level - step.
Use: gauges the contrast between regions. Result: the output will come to 9.9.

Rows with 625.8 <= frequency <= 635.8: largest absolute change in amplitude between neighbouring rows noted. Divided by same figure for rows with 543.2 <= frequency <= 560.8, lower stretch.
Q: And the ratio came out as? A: 0.13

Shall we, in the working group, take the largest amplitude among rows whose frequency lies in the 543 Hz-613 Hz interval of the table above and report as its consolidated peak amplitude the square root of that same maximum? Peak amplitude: 3.42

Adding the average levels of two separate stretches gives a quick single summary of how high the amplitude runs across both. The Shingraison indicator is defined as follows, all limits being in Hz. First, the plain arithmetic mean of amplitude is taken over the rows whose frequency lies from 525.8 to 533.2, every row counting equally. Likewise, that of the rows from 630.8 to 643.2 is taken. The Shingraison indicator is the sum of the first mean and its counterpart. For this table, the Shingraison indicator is 20.8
